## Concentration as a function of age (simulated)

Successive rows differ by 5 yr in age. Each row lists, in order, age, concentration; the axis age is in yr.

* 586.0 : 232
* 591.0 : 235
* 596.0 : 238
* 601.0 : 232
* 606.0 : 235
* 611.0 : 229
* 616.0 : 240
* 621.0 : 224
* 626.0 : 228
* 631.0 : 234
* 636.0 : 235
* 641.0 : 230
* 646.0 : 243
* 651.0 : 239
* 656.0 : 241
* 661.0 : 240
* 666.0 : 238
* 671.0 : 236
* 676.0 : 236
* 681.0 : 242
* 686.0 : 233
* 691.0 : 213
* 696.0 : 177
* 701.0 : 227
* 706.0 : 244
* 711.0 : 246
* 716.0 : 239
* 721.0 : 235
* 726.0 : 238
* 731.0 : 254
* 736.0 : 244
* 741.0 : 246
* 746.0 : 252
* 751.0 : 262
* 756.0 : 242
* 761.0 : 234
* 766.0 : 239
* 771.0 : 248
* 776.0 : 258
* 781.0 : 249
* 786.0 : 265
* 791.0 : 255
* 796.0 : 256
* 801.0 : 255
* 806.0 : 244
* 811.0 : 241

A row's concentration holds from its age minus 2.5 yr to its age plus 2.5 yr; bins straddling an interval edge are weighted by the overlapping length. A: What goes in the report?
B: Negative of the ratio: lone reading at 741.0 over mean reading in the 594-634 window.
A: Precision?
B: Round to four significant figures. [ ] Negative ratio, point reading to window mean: -1.058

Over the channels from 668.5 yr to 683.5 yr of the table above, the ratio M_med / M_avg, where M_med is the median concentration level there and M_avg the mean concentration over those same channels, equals 0.99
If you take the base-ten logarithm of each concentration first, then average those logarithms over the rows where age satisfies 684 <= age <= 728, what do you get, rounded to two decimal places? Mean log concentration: 2.36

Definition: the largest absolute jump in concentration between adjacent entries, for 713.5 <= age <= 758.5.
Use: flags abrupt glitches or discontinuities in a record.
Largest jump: 20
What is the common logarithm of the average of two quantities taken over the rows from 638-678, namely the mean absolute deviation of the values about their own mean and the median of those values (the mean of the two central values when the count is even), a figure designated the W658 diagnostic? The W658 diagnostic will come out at 2.08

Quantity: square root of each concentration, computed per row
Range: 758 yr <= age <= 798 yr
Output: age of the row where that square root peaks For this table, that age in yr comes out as 786.0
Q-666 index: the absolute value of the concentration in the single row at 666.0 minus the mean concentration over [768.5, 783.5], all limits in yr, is 13.7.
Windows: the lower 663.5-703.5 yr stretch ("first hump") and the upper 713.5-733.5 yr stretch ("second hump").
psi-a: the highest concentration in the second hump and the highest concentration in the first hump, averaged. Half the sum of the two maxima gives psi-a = 248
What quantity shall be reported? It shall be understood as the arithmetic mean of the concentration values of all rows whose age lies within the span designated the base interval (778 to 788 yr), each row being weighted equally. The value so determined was 257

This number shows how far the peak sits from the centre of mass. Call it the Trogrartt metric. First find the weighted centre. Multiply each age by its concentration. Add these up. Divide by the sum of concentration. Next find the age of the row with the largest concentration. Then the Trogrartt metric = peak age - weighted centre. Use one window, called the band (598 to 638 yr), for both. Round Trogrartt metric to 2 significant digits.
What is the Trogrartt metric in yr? -2.5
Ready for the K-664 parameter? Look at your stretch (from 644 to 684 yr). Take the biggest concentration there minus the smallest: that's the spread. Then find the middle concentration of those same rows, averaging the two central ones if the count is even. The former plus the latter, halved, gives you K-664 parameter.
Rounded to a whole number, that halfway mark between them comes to 123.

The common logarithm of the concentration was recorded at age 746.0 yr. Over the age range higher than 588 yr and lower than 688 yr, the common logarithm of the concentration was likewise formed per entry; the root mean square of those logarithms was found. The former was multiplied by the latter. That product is 5.70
